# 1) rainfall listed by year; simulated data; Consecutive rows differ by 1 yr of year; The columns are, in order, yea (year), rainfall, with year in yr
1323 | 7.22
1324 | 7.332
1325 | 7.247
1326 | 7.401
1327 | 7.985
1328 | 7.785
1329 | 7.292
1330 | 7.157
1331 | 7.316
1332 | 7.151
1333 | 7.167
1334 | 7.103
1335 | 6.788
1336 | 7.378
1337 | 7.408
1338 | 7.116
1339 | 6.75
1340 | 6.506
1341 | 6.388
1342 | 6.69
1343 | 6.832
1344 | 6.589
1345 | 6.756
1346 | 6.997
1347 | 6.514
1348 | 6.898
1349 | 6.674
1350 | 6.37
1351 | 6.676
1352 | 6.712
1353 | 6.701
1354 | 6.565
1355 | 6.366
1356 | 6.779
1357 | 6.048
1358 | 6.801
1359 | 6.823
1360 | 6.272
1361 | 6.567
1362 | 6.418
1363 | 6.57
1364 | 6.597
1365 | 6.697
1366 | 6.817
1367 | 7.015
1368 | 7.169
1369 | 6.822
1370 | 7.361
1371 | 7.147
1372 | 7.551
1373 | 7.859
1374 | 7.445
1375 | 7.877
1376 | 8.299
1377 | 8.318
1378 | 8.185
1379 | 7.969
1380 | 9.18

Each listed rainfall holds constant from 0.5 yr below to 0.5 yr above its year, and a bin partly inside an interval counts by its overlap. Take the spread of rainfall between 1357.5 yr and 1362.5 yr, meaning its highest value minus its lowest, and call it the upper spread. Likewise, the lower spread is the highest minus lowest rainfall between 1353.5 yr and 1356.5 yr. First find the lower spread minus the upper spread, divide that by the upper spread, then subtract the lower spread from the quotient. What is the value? -0.66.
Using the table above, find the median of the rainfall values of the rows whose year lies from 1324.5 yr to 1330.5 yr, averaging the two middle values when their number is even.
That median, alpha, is 7.3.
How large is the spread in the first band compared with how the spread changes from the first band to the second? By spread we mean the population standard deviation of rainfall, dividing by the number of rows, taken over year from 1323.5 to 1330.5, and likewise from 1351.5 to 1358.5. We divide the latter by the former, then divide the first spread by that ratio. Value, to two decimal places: 0.32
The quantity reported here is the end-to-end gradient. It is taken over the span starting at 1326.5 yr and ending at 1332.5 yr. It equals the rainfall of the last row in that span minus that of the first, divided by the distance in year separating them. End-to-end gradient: -0.17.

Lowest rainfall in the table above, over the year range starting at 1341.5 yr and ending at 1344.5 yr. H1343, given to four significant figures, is 6.589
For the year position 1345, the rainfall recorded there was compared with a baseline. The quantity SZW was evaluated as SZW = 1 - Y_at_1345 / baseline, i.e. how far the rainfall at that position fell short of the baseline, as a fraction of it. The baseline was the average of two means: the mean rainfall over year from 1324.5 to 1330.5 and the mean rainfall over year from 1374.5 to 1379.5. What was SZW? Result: 0.134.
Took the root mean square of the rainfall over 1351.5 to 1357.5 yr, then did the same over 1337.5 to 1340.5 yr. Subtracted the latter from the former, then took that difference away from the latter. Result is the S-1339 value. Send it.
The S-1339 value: 7.1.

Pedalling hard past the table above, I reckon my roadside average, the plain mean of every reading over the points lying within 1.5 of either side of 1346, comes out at 6.8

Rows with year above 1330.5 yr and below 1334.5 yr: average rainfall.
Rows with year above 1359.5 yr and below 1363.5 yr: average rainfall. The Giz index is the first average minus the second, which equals 0.7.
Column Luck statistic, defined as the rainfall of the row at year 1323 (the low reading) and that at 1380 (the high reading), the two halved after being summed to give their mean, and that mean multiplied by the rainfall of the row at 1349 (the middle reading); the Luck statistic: 54.7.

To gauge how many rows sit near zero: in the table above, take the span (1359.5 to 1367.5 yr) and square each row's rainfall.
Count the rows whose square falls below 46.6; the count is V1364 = 7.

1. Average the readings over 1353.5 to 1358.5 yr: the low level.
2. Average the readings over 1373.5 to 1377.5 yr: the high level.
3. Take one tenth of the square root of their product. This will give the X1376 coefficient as 0.721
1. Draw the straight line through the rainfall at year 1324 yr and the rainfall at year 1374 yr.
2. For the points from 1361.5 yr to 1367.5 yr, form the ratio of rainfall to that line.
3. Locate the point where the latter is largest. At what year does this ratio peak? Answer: 1367 yr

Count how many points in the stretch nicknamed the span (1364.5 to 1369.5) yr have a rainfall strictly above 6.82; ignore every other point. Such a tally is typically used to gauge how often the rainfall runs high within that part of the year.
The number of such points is 3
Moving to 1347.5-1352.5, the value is 1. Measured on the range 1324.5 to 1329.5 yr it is 5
